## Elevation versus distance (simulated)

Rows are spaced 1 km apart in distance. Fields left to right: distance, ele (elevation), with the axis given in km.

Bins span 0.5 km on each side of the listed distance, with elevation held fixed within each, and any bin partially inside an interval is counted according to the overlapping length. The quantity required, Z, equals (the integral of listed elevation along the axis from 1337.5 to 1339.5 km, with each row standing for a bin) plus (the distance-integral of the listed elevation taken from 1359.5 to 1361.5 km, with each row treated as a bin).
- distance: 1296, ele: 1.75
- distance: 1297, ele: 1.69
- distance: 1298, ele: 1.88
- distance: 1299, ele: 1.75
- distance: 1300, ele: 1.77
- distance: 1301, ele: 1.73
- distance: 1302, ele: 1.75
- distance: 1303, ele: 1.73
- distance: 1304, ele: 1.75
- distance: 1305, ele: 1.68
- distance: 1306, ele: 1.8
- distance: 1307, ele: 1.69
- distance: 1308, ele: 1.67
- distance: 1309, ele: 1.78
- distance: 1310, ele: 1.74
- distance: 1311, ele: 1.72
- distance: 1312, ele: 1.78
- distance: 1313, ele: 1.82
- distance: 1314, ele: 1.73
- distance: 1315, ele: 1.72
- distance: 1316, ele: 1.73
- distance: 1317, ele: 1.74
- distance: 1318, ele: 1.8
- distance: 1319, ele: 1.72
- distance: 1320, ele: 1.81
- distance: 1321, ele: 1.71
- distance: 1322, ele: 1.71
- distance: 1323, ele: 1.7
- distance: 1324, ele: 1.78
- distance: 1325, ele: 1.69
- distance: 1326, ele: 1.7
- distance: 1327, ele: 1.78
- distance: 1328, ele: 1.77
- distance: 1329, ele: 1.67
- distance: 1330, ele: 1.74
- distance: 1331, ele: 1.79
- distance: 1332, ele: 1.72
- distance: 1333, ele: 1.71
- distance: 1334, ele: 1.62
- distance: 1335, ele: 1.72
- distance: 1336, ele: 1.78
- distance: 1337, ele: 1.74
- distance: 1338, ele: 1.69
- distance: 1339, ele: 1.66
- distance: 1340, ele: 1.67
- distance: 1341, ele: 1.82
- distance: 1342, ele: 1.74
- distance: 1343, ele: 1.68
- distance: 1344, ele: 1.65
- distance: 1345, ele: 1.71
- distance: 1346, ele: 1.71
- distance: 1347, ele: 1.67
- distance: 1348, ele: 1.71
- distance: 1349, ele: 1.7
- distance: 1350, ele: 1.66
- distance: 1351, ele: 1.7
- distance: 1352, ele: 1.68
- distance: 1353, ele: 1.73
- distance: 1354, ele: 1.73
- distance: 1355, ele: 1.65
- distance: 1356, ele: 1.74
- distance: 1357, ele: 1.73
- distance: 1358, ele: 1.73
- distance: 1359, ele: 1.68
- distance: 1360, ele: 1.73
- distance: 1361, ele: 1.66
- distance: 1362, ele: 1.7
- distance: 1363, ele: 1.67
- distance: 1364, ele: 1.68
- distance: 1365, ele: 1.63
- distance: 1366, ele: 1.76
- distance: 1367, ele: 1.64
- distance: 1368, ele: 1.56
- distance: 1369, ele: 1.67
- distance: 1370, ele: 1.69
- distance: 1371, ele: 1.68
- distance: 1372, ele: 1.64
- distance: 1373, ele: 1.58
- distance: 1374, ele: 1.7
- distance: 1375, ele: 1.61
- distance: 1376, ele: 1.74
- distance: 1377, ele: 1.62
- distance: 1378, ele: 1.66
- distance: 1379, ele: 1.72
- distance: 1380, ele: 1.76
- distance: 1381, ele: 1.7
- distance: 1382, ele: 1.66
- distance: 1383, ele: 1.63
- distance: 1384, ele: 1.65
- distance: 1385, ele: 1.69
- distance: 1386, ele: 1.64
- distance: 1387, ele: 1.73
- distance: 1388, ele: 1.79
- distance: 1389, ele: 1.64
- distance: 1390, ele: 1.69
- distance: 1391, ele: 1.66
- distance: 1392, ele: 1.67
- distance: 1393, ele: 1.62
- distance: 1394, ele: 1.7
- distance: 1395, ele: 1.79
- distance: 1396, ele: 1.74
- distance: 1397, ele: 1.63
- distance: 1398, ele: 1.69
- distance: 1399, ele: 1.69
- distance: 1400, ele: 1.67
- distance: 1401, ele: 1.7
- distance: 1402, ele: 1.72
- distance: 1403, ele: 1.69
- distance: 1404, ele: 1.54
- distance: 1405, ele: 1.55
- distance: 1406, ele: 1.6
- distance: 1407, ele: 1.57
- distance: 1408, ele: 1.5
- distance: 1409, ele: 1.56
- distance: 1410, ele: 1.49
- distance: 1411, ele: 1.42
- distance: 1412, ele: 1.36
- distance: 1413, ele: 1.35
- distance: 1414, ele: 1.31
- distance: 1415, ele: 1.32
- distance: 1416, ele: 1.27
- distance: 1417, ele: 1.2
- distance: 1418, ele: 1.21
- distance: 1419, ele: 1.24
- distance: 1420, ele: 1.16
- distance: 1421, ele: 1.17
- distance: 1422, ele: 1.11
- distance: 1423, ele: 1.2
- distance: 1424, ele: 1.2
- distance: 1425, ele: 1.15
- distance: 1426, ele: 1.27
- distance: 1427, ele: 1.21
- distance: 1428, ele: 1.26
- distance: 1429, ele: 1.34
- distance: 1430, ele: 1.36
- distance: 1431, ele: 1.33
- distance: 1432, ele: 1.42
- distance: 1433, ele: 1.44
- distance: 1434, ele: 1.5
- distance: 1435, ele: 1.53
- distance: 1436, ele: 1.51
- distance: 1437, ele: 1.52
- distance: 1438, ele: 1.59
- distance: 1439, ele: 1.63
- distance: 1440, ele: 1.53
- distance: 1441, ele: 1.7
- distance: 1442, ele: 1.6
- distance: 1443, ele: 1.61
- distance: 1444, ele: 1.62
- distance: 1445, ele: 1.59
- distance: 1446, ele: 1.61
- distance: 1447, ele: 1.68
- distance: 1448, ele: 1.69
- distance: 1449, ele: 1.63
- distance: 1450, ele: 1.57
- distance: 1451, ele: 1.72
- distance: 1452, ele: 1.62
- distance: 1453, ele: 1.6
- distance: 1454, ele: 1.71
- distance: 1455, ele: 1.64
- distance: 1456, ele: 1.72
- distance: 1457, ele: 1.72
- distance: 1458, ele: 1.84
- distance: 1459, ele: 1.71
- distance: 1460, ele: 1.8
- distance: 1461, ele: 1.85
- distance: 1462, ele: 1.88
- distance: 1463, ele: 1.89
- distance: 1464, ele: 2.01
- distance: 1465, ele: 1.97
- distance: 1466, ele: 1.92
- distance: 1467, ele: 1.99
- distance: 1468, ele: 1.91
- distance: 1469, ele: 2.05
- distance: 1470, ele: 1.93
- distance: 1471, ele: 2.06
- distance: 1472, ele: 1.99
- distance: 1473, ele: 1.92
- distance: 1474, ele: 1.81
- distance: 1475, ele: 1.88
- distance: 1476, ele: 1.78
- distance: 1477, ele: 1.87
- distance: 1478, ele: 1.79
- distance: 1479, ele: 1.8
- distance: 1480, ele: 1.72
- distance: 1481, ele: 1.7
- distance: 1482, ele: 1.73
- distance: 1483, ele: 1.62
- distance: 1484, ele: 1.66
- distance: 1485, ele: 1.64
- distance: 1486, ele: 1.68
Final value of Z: 6.7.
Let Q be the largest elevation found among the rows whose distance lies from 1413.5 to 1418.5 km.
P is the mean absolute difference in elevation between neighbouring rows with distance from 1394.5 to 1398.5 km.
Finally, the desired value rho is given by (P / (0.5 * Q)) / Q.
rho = 0.084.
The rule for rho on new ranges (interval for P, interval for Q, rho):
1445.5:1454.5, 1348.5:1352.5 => 0.050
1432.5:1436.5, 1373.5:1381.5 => 0.024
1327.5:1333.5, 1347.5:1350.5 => 0.041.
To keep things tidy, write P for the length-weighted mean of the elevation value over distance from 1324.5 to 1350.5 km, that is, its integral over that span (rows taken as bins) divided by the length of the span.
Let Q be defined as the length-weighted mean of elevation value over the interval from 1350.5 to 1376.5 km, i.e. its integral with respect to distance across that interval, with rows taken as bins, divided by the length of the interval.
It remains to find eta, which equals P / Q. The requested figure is 1.02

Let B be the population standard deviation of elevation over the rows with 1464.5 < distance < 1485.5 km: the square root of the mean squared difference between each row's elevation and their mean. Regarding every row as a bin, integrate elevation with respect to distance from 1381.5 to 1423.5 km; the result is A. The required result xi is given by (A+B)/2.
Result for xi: 32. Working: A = 64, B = 0.131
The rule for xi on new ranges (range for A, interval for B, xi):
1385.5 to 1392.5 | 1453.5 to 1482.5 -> 6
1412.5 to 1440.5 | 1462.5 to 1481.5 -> 19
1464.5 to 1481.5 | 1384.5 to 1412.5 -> 16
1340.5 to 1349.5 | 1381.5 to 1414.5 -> 8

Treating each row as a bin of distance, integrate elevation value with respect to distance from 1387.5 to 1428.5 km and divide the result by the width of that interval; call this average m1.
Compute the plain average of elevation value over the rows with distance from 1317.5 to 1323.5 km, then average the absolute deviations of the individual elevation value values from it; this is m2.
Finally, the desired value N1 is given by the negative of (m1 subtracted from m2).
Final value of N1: 1.43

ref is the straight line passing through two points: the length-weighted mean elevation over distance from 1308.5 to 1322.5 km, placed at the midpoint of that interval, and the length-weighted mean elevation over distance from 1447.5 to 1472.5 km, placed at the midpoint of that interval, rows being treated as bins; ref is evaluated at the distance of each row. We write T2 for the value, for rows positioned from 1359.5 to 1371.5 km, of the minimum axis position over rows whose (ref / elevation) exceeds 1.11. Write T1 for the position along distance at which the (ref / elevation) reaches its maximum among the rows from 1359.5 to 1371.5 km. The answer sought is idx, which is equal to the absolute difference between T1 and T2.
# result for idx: 0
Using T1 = 1368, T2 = 1368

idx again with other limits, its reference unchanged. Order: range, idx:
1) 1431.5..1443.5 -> 0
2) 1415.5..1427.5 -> 6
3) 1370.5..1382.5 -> 0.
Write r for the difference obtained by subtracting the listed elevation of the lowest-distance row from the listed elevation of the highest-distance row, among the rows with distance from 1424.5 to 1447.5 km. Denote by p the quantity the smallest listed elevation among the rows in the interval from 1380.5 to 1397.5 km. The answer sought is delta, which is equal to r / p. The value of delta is 0.33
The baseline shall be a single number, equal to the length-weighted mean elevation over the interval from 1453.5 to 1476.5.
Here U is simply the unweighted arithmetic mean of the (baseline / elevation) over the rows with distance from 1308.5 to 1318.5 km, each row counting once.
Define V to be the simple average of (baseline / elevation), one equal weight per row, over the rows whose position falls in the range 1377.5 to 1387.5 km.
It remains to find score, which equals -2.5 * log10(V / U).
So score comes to -0.05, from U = 1.06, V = 1.110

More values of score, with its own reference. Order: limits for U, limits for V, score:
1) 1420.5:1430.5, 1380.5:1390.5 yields 0.35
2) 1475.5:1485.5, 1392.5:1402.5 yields -0.02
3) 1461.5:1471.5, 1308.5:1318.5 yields -0.12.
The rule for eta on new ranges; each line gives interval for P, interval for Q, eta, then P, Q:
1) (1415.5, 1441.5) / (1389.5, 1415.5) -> 0.85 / 1.3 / 1.59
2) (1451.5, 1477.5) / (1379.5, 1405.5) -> 1.10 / 1.8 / 1.68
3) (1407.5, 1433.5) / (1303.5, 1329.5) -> 0.75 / 1.3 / 1.74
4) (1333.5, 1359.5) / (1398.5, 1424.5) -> 1.20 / 1.7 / 1.42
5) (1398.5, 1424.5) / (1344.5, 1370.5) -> 0.84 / 1.4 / 1.69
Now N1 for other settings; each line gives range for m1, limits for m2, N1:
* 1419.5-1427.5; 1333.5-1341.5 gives 1.13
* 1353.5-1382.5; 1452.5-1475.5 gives 1.57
